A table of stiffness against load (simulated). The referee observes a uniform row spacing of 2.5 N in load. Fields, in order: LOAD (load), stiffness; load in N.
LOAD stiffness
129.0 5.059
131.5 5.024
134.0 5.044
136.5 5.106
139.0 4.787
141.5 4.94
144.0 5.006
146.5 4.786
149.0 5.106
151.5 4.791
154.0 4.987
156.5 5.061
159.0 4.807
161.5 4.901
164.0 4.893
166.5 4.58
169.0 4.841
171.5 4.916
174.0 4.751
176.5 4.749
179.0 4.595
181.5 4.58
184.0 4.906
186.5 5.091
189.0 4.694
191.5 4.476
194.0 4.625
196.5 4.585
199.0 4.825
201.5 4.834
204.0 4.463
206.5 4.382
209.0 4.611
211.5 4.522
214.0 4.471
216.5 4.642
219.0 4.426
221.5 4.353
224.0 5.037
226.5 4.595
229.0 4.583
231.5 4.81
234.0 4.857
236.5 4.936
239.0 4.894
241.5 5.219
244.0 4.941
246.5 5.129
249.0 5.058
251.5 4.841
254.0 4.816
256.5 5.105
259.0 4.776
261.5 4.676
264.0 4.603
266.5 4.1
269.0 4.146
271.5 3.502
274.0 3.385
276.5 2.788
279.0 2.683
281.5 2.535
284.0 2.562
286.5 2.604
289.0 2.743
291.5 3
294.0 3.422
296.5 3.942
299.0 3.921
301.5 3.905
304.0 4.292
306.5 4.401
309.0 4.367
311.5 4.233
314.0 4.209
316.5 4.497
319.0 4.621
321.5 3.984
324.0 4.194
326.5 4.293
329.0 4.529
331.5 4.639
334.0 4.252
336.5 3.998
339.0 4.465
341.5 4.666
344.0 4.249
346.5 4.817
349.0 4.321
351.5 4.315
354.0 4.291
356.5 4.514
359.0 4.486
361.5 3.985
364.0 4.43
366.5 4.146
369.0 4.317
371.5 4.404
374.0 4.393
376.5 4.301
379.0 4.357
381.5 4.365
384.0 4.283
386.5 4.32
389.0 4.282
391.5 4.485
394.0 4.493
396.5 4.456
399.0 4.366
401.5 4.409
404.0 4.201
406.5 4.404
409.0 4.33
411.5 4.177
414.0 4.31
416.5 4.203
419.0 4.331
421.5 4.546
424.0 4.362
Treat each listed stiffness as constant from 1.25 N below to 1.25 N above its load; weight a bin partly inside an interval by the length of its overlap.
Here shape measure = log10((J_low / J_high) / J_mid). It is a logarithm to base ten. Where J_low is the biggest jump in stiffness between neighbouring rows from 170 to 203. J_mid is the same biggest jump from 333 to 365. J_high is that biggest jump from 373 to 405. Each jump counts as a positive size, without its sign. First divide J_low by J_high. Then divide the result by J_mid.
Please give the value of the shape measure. 0.53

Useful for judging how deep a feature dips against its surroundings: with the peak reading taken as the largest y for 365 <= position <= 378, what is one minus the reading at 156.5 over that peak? -0.15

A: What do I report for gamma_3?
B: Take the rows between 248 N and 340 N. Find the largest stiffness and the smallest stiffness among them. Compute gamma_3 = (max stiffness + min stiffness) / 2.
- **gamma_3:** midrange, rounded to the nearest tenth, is 3.8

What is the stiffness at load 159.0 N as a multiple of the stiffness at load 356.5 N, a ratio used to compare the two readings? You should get 1.06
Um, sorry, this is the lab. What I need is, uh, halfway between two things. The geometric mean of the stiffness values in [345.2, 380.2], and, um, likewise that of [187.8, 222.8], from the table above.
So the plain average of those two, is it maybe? 4.46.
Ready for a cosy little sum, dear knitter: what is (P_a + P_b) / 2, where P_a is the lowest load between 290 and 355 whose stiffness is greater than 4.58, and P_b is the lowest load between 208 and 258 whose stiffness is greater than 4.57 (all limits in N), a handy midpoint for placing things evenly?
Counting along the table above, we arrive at 264.0 N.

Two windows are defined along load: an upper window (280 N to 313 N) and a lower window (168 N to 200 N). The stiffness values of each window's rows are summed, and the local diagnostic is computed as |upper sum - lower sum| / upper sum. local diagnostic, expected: 0.34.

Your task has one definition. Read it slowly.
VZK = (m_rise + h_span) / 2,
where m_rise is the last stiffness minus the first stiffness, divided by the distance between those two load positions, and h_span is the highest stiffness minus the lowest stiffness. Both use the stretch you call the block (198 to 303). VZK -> 1.34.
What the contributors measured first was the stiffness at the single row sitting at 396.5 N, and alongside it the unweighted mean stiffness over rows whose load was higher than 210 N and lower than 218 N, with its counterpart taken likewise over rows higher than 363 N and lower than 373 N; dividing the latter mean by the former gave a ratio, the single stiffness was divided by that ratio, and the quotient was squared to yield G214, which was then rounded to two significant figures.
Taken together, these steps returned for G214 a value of 22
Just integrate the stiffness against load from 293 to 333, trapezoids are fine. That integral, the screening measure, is 169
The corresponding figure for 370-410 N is 175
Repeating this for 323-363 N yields 175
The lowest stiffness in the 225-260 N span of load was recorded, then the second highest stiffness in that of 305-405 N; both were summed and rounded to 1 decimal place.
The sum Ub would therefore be 9.2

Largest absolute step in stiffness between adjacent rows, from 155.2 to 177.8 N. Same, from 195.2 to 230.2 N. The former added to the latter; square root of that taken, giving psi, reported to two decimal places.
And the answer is 1.00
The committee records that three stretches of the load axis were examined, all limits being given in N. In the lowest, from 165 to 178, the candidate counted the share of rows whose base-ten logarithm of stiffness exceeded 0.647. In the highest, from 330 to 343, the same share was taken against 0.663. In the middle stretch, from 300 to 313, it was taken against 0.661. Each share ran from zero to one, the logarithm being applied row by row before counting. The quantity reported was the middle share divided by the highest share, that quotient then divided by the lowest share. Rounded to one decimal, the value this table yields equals 0.0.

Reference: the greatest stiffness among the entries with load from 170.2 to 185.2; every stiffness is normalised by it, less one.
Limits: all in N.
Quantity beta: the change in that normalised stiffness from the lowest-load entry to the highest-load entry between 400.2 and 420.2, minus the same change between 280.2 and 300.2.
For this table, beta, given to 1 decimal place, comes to -0.3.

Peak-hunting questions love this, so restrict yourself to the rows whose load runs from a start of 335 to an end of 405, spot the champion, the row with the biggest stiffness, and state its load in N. 346.5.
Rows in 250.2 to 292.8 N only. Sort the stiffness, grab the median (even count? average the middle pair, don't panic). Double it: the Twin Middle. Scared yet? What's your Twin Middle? 7.0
